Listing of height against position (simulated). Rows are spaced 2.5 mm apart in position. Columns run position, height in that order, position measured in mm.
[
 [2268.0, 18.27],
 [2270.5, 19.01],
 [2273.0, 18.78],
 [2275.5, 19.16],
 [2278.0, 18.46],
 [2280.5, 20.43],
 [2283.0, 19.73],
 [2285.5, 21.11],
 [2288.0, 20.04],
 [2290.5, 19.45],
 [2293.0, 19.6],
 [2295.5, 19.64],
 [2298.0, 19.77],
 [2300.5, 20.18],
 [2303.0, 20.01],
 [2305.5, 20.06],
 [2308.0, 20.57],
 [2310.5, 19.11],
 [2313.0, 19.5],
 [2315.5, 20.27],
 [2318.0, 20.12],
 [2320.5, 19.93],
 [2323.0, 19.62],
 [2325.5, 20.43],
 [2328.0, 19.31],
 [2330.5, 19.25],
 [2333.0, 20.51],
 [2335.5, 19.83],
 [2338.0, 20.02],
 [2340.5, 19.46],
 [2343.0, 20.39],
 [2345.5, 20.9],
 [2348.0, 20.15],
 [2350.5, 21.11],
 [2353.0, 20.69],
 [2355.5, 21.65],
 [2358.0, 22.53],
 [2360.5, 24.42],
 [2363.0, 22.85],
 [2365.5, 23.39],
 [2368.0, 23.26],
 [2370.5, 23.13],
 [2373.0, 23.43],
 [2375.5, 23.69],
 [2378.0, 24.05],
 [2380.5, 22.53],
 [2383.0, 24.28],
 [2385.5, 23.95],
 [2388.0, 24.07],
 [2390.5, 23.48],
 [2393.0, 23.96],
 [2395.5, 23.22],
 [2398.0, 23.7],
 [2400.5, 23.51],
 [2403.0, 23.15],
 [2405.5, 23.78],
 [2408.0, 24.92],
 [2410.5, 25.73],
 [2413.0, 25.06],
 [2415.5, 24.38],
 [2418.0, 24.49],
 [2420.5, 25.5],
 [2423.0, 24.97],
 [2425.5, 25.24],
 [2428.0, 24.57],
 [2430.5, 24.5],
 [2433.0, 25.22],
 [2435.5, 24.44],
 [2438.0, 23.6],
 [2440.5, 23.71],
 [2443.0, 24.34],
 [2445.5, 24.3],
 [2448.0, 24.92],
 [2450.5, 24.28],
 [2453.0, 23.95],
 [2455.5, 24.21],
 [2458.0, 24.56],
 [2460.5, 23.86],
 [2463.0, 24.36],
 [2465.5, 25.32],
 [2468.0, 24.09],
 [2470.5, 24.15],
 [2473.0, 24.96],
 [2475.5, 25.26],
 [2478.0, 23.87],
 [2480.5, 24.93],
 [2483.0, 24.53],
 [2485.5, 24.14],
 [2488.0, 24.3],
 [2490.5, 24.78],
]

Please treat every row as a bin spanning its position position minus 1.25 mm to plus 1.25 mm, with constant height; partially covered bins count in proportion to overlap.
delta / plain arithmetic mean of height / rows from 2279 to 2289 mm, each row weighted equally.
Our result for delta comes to 20.3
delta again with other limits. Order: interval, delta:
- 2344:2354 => 20.7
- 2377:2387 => 23.7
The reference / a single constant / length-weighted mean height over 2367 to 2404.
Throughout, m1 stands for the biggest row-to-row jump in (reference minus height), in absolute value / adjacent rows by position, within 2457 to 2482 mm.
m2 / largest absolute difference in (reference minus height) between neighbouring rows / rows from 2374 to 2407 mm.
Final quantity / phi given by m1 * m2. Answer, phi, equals 2.4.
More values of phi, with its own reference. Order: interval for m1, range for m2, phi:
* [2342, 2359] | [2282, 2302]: 1.3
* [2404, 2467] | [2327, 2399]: 2.2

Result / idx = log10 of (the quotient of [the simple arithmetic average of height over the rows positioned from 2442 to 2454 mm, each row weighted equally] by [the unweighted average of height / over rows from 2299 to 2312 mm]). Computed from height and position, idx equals 0.086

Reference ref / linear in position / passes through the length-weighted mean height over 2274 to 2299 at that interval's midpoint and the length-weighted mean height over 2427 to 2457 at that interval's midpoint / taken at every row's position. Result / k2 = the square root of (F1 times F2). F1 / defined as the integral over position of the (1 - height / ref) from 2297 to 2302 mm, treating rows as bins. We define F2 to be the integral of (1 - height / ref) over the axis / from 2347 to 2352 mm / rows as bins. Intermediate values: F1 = 0.0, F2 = 0.22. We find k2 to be 0.08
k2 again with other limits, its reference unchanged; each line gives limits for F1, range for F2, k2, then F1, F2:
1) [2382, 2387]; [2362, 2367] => 0.28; -0.3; -0.25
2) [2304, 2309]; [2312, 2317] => 0.04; 0.0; 0.16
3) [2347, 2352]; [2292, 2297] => 0.14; 0.2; 0.08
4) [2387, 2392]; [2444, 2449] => 0.07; -0.2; -0.02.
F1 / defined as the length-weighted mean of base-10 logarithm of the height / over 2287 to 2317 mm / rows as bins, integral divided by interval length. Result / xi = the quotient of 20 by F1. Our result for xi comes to 15.4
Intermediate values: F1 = 1.30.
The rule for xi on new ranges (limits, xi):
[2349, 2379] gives 14.7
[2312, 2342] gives 15.4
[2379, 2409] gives 14.5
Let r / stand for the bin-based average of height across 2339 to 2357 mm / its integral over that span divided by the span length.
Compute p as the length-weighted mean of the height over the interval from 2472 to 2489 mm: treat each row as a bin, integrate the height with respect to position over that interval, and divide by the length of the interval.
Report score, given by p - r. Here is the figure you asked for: 3.9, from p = 24.57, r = 20.6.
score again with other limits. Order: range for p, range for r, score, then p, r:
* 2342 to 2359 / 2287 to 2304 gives 1.2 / 21.05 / 19.8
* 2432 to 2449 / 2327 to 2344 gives 4.5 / 24.34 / 19.8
